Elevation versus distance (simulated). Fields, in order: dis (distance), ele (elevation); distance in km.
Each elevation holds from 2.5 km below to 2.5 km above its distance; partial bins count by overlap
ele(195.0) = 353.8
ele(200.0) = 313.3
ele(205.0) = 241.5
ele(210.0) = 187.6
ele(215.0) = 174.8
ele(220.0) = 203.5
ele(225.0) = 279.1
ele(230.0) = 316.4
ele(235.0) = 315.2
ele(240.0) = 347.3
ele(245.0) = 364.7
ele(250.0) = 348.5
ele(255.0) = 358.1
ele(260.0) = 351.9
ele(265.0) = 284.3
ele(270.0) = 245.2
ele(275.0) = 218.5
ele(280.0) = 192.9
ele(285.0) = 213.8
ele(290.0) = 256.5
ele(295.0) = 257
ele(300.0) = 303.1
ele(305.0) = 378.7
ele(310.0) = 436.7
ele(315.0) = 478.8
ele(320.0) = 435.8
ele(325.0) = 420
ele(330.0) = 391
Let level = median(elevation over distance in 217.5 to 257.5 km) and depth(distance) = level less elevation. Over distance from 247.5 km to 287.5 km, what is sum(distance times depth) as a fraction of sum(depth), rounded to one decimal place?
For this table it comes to 280.0 km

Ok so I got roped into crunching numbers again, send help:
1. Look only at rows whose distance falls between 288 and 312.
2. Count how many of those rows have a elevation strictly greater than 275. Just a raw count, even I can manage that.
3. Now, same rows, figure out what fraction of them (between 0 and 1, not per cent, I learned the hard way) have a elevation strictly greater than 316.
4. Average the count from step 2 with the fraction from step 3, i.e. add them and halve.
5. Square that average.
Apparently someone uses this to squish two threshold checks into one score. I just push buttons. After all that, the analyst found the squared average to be 2.9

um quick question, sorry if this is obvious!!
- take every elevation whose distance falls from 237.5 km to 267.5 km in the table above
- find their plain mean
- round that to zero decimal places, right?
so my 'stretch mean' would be 342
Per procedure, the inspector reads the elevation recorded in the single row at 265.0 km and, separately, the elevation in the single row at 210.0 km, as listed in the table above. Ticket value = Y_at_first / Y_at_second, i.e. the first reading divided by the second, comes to 1.5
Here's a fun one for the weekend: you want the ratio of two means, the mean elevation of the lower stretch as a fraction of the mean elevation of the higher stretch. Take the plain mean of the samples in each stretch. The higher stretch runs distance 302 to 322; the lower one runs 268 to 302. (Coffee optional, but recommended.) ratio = 0.56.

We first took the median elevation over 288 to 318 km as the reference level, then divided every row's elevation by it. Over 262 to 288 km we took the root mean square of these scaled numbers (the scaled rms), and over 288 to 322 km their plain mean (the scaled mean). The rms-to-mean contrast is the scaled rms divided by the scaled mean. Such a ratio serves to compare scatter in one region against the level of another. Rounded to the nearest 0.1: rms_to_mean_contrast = 0.6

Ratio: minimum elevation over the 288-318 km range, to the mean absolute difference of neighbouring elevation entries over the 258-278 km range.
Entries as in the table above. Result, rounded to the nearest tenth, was 5.8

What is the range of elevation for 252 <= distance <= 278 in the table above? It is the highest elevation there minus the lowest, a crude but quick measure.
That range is 140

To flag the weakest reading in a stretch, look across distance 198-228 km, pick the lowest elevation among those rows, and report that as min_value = 174.8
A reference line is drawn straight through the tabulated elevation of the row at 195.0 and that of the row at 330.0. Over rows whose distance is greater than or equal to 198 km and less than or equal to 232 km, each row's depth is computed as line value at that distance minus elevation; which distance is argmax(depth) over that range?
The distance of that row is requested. 215.0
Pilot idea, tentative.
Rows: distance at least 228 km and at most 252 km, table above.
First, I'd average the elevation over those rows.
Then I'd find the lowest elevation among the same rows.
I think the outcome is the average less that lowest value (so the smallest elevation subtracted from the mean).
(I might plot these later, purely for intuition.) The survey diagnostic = 23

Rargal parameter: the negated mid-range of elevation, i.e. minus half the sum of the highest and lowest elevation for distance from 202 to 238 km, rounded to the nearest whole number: -246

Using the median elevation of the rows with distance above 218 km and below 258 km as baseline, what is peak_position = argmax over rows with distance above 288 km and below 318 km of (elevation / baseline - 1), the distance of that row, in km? 315.0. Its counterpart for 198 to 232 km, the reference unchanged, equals 230.0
